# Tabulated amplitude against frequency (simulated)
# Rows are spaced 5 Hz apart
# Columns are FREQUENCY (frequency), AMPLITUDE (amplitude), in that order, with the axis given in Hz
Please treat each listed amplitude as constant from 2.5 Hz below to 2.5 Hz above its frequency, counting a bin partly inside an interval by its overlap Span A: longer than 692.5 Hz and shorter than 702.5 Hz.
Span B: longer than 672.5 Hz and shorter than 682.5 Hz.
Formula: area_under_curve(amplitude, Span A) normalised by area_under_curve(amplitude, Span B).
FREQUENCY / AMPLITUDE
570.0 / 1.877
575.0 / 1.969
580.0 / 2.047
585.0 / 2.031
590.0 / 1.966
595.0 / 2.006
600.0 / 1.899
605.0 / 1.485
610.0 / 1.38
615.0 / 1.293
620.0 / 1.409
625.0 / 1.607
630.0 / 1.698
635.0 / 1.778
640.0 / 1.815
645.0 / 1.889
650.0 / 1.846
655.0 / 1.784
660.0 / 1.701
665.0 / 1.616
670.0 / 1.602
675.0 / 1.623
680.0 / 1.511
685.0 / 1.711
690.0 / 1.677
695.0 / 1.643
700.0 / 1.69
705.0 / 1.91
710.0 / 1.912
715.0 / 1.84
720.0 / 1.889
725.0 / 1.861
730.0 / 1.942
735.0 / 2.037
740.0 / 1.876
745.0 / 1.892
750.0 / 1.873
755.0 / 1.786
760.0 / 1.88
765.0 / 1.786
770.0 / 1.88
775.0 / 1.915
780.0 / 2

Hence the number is 1.1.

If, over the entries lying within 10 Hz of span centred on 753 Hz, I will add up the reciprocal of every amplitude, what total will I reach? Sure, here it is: 1.09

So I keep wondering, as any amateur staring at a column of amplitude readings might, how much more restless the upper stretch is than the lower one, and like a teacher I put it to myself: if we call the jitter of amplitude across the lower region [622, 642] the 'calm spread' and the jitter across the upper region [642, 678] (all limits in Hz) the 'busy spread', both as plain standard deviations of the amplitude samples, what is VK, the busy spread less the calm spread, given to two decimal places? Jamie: 0.03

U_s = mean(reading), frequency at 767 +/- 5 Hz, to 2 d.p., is 1.83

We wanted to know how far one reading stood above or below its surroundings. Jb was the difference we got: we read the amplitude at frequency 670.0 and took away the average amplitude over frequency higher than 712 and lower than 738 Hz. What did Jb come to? -0.31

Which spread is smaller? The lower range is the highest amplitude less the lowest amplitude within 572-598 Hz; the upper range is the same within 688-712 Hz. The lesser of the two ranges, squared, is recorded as 0.007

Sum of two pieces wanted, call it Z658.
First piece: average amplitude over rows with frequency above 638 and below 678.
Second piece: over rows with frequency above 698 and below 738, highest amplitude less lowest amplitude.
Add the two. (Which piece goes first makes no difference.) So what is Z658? 2.08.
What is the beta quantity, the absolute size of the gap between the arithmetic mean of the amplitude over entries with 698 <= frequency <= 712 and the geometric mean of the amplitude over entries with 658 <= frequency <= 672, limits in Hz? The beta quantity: 0.20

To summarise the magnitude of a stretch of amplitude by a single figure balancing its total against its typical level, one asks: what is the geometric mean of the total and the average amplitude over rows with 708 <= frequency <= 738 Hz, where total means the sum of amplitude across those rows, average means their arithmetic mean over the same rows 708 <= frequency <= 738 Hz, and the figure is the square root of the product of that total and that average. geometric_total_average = 4.69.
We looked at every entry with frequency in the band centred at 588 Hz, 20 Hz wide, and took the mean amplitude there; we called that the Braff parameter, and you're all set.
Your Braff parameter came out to 2.0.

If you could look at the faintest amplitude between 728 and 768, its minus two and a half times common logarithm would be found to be -0.63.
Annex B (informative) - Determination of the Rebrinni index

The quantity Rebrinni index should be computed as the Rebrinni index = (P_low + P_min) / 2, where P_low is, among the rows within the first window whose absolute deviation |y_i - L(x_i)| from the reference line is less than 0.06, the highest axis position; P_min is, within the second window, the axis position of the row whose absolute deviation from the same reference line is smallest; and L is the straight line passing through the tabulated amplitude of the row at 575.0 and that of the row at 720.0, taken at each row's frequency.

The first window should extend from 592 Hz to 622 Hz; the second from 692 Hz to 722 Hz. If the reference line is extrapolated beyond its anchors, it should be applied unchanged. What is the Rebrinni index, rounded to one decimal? 660.0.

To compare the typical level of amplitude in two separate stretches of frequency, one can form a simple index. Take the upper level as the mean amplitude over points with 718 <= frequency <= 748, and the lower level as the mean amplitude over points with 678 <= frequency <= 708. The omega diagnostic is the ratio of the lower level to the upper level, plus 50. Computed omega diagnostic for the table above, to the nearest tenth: 50.9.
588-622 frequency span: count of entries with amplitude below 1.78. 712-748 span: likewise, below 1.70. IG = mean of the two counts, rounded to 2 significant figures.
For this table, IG 2.0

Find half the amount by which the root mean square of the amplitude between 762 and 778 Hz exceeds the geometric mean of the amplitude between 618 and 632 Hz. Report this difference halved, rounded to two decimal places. 0.15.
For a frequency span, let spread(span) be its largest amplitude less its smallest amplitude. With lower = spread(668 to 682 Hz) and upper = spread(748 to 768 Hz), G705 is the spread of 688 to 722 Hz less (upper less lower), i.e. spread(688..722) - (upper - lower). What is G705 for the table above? 0.29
